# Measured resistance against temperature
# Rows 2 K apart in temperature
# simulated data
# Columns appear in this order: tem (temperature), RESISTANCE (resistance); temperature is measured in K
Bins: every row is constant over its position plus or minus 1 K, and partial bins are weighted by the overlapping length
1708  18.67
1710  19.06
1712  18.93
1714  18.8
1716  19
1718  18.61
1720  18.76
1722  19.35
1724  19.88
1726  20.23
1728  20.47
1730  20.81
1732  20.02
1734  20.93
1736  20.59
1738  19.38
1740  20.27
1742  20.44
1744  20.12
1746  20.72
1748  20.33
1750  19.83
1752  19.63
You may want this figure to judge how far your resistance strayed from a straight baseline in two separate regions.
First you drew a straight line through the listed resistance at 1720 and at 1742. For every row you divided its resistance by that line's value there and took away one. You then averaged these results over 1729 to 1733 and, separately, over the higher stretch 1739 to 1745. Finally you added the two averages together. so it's 0.03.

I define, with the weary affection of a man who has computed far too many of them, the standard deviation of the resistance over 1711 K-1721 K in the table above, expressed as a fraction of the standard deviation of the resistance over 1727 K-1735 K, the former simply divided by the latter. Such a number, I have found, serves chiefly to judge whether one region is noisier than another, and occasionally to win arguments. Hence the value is 0.4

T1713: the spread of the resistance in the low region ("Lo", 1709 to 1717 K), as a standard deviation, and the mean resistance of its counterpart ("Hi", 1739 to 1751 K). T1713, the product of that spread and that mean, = 2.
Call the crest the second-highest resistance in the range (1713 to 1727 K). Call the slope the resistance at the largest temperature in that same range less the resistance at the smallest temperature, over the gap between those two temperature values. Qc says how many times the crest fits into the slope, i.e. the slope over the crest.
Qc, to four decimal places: 0.0060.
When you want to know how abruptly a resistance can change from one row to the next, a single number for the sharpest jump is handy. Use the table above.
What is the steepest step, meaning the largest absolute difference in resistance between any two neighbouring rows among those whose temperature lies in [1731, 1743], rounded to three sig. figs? 1.21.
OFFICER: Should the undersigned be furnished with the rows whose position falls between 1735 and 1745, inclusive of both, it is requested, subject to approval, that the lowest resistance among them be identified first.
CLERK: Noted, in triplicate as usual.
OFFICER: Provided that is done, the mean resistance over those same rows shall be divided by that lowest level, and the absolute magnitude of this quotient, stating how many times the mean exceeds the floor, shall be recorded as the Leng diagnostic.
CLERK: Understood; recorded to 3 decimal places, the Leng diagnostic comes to 1.040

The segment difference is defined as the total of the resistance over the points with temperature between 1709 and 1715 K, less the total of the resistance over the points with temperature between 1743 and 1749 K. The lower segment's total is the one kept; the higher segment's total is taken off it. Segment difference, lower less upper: -4.38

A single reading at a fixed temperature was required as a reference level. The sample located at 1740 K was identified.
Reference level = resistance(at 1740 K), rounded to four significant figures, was 20.27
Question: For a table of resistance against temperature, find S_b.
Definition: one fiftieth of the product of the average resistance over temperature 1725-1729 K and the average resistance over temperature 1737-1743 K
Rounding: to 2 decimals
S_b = 8.15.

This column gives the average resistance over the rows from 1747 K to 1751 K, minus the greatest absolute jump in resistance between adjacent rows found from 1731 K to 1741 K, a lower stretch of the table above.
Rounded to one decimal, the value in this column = 18.9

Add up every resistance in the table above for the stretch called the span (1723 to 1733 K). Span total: 101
